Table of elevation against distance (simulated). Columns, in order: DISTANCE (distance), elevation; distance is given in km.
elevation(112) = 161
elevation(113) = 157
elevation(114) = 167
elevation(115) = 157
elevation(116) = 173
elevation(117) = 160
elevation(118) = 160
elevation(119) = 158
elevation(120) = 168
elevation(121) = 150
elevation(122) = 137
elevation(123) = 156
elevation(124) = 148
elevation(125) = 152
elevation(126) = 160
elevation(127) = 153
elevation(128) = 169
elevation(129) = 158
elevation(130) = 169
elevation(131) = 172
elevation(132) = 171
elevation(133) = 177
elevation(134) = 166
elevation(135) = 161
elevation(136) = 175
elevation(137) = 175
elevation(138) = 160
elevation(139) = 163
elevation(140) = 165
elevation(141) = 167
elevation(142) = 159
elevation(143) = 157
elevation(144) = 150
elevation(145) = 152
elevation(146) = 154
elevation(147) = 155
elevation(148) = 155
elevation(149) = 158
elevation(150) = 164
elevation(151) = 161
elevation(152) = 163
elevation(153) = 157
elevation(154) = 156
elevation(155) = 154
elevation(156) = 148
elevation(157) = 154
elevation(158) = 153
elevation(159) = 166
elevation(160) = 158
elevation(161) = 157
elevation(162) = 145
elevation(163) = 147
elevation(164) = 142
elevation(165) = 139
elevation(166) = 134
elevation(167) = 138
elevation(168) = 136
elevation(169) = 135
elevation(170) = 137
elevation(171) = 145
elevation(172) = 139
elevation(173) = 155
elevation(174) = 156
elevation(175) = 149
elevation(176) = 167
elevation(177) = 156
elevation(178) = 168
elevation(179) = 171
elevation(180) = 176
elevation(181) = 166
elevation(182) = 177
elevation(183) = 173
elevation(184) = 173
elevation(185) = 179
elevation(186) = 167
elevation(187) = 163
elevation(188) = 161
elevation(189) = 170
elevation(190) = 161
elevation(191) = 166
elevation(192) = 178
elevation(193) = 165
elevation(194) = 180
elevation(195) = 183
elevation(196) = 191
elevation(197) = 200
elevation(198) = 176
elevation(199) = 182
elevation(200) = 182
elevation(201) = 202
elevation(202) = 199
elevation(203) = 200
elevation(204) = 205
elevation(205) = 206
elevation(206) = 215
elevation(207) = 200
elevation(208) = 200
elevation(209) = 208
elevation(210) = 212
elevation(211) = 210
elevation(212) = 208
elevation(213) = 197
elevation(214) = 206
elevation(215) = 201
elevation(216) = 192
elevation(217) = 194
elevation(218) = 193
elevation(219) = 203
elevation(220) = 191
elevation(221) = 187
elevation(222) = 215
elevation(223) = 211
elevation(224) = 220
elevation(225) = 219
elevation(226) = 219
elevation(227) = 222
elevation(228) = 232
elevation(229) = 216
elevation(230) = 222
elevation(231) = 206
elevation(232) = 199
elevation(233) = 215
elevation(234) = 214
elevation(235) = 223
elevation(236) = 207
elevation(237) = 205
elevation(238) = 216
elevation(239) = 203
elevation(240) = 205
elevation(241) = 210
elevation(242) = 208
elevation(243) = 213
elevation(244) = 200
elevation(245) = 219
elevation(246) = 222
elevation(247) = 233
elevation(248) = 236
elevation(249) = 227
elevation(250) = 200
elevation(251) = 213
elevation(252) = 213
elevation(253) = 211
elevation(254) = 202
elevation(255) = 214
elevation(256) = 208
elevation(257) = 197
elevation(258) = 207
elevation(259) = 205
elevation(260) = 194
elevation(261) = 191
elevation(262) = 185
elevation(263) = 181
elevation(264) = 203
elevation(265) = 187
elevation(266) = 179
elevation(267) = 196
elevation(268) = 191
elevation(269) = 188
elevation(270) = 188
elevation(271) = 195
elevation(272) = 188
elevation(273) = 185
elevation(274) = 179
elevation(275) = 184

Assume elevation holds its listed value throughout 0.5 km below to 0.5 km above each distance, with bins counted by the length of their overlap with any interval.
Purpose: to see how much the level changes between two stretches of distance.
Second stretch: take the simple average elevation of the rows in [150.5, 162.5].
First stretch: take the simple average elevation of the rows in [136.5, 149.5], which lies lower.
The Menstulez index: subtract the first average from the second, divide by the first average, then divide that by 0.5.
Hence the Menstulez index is 0.0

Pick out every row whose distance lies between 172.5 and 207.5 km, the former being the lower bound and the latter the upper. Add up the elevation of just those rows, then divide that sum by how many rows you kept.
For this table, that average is 178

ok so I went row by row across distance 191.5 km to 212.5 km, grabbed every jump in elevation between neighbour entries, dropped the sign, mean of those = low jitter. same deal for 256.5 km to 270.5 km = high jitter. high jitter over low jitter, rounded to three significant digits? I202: 1.11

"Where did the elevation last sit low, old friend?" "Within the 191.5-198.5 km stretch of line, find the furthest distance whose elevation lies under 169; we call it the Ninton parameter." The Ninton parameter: 193 km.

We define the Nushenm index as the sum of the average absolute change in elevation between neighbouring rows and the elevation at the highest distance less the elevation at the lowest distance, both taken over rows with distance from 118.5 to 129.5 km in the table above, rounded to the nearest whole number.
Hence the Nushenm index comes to 11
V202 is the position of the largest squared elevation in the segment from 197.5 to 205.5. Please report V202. 205 km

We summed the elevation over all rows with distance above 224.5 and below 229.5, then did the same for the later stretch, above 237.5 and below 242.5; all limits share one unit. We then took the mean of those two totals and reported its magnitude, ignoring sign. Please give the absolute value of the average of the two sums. 1075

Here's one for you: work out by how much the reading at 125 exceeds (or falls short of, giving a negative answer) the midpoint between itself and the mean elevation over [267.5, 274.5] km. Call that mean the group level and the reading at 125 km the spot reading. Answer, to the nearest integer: -18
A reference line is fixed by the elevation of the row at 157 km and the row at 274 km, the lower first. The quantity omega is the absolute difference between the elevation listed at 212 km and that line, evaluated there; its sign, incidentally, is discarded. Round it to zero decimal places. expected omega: 42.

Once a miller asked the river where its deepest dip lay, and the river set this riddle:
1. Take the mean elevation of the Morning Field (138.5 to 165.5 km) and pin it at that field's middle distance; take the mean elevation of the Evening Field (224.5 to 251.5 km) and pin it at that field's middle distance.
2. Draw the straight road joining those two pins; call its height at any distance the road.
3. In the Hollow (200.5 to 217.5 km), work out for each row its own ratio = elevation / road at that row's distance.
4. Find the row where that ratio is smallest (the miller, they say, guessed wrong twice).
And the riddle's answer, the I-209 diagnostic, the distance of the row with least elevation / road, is 216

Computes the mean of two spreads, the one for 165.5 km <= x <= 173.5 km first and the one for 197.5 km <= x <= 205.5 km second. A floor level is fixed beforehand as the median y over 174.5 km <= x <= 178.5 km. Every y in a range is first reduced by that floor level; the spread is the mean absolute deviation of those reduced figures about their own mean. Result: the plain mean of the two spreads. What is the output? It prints 7.8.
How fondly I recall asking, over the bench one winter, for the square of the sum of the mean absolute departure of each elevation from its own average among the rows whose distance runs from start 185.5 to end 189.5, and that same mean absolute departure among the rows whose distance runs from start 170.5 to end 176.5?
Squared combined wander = 116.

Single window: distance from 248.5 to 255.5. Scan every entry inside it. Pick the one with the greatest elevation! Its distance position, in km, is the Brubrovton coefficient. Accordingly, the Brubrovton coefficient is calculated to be 249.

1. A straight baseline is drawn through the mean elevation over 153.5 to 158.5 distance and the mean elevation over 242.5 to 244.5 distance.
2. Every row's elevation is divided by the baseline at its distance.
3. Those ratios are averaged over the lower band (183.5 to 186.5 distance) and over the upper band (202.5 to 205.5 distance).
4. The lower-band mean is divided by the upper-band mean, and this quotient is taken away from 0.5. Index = -0.41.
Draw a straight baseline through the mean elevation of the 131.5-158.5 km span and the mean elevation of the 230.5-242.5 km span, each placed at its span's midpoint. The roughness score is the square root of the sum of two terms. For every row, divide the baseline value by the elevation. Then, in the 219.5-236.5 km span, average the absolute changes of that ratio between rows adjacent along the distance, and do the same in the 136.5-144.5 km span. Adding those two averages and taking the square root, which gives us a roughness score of 0.275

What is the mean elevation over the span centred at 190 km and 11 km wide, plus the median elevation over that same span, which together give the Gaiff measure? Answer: 337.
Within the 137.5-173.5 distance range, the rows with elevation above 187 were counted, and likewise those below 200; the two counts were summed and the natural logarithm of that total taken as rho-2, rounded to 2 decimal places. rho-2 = 3.58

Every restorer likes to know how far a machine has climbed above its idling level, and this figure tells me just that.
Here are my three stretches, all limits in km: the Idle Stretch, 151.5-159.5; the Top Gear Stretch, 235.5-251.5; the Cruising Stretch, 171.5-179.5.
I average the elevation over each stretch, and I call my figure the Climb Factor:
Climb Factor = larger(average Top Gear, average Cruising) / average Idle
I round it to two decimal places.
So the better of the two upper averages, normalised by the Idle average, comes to 1.37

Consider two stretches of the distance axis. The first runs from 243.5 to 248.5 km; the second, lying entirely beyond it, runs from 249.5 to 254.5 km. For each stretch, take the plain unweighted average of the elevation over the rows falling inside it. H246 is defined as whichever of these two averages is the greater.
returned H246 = 222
